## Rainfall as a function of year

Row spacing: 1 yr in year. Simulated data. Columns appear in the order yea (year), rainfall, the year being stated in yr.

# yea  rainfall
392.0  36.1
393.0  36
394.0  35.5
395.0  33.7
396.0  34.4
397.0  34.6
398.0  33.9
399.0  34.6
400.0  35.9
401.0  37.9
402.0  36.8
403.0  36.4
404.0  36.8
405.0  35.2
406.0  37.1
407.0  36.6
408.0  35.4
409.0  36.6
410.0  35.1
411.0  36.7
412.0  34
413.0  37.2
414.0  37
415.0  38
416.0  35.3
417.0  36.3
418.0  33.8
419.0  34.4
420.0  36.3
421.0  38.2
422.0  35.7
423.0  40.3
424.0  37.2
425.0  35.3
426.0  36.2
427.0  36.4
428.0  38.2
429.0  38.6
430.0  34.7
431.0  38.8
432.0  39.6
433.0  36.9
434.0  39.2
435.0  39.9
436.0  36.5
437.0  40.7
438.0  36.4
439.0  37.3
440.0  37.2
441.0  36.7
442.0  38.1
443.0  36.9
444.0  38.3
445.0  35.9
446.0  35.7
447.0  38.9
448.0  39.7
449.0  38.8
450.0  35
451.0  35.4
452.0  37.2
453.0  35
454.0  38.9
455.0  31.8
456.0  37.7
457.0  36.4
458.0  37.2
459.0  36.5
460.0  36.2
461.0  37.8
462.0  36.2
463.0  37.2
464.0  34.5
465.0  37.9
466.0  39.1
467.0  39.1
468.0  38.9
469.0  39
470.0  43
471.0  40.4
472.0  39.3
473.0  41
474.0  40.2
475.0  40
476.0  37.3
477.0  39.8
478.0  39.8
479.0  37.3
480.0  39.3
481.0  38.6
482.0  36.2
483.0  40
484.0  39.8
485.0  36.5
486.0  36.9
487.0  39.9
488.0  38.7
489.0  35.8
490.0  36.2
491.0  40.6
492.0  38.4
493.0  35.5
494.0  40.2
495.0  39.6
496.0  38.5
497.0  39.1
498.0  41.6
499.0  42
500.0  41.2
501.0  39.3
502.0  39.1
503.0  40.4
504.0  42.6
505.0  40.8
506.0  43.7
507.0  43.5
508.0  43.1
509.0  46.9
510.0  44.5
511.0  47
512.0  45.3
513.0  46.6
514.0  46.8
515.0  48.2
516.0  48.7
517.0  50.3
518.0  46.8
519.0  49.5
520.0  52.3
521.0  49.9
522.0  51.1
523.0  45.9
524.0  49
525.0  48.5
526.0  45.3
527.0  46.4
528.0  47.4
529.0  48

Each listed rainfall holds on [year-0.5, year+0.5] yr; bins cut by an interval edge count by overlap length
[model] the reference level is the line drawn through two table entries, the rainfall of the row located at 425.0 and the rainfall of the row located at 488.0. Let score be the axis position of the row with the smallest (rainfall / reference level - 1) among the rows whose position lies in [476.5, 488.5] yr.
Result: 482.0 yr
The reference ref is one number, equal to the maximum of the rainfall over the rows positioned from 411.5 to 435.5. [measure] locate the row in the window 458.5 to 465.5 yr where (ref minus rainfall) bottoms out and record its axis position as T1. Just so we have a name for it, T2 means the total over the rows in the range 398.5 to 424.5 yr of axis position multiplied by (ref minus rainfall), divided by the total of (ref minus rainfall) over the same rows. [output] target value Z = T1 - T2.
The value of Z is 54.0 yr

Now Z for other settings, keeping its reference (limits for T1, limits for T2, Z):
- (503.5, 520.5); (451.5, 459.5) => 64.6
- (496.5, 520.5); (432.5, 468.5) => 68.7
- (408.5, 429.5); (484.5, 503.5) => -66.6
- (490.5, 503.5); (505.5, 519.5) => -14.7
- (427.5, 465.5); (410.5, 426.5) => 18.8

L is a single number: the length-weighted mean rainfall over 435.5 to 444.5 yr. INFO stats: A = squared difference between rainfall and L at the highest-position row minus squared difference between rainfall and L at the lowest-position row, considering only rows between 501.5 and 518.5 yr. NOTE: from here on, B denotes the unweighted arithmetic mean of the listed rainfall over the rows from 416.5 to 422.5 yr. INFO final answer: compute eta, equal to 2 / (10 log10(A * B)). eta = 0.058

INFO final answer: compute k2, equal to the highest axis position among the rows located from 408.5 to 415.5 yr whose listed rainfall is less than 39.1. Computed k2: 415.0 yr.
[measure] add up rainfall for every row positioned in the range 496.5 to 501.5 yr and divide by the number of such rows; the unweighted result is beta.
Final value 41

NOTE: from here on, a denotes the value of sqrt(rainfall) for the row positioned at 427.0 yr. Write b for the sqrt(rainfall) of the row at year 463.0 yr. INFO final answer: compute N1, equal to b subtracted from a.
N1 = -0.07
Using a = 6.03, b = 6.10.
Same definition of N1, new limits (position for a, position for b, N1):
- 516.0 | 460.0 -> 0.96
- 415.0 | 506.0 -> -0.45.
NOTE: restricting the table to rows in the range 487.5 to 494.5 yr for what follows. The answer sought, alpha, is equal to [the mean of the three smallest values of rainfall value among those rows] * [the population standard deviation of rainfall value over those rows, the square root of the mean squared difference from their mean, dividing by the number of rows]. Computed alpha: 70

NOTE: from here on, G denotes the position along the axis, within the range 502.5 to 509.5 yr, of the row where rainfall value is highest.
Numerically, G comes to 509.0 yr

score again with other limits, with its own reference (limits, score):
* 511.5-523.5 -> 523.0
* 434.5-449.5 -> 446.0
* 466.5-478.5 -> 476.0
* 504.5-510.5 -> 505.0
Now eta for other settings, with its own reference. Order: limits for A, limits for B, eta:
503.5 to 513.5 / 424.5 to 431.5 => 0.060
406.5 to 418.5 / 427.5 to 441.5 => 0.074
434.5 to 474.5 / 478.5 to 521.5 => 0.111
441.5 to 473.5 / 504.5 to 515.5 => 0.074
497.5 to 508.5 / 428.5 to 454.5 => 0.073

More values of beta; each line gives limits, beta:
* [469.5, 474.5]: 41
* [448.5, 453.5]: 36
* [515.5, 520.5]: 50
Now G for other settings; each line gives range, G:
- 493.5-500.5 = 499.0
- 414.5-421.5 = 421.0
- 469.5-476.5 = 470.0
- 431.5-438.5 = 437.0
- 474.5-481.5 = 475.0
